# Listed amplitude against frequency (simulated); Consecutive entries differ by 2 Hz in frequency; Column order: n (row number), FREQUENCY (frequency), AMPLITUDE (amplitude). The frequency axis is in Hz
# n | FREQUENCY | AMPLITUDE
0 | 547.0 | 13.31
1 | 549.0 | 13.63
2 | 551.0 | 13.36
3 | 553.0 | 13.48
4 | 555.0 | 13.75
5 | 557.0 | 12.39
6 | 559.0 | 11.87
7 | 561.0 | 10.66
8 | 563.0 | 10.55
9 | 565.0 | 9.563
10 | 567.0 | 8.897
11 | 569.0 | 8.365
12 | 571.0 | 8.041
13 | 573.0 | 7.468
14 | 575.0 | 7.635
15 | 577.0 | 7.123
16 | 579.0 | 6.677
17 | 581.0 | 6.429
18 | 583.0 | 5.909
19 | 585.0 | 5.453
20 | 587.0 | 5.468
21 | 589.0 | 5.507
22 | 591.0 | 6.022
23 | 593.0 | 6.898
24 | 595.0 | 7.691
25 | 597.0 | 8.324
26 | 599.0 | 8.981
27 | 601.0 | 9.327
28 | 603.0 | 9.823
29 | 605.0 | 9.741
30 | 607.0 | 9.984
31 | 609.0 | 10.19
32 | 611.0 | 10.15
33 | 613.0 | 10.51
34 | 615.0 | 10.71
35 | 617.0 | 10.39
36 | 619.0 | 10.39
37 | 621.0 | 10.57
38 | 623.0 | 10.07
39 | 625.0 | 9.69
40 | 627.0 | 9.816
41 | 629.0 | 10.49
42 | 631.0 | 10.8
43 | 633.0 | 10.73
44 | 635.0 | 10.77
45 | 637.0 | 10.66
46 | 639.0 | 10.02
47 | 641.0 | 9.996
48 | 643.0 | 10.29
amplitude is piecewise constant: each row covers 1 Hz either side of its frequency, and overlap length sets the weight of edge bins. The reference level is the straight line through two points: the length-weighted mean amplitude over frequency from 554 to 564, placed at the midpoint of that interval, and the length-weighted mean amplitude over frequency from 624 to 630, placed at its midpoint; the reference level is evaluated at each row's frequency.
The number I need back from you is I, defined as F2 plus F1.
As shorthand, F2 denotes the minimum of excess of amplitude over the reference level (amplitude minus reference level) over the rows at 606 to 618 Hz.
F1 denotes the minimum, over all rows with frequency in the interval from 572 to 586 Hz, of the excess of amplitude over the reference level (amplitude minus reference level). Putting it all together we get -6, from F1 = -5.7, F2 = -1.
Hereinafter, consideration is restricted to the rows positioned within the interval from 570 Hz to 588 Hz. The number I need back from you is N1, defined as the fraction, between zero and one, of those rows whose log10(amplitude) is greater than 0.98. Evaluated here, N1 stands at 0.0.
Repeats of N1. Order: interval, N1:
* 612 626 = 1.0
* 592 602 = 0.0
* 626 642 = 1.0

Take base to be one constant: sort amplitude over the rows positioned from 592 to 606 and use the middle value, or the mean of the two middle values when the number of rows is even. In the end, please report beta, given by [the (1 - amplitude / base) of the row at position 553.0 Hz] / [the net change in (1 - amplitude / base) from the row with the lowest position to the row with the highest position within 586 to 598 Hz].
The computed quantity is 1.6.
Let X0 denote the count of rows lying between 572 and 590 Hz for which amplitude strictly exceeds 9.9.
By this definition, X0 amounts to 0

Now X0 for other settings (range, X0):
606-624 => 9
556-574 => 4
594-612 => 3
